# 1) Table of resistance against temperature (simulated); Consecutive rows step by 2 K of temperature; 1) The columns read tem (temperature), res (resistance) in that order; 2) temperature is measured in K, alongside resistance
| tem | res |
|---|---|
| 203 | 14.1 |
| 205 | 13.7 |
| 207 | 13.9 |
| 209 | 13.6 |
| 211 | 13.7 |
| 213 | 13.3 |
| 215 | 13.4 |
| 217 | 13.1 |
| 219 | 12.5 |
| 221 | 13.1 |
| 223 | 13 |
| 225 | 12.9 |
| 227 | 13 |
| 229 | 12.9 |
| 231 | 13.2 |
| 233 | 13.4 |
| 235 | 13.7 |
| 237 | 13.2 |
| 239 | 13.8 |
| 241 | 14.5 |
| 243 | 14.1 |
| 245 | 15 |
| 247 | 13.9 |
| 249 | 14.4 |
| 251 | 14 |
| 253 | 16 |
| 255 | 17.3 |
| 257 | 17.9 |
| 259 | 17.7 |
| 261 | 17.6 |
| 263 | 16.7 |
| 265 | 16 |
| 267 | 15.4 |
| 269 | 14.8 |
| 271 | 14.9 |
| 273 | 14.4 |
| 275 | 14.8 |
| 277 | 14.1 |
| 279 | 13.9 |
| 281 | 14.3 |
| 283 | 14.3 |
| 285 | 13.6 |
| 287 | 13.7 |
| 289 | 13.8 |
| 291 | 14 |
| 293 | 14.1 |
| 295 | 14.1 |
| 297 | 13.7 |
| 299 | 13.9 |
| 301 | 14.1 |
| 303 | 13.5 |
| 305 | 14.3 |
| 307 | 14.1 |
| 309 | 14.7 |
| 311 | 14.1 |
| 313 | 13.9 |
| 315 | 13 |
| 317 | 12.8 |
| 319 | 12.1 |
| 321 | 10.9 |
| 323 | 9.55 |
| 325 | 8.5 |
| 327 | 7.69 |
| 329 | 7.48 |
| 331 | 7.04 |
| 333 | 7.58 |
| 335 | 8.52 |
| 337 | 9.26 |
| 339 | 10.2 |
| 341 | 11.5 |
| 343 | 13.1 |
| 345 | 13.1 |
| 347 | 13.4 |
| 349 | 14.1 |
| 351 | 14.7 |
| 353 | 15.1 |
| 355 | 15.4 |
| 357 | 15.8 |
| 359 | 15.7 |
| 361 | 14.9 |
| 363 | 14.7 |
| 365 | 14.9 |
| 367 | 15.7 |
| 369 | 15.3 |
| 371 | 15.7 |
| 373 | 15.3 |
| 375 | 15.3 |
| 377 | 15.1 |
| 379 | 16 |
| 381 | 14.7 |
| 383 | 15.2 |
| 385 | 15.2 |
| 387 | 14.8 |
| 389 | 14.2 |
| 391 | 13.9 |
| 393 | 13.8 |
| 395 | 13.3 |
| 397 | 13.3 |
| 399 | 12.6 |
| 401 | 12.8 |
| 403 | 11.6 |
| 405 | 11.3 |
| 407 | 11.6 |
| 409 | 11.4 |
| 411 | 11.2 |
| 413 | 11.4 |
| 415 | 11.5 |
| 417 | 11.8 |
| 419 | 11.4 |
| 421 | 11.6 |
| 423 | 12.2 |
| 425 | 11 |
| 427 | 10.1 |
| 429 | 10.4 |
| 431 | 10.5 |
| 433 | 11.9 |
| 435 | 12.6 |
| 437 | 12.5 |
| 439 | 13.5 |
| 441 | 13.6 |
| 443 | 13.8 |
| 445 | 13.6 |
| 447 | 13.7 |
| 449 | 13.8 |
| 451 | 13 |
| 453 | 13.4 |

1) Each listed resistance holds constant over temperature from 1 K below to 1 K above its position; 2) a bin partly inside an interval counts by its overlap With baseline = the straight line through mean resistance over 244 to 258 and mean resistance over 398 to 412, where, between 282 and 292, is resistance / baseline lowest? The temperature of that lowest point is 285 K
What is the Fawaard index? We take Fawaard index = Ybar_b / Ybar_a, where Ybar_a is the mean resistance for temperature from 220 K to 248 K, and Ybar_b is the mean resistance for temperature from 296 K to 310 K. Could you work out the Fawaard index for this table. 1.04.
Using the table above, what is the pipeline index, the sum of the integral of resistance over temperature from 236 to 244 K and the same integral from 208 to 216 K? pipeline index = 219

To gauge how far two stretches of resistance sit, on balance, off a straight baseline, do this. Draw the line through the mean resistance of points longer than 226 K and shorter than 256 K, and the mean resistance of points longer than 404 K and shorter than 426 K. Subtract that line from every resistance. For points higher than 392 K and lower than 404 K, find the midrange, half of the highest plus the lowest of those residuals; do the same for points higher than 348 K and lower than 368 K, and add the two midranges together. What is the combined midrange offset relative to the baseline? 3.5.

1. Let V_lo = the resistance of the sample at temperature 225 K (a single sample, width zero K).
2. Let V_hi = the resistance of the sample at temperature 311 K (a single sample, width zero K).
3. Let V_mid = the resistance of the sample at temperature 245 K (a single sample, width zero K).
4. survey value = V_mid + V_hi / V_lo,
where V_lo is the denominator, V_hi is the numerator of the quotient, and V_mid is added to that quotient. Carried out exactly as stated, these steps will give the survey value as 16.1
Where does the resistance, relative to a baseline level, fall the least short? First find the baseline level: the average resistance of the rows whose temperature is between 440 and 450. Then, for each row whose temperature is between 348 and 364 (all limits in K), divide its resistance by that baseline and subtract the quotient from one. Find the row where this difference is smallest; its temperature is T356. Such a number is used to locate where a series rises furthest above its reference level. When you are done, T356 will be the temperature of 357 K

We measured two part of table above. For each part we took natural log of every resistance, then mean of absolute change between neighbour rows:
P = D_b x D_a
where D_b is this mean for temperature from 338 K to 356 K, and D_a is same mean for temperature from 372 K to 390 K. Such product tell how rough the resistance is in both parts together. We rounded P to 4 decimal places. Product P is 0.0017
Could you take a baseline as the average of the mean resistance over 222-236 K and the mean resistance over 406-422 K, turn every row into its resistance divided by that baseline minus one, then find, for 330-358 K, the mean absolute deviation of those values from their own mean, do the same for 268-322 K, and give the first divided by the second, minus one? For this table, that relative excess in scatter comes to 3.7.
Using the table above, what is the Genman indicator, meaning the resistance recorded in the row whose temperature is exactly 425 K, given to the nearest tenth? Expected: 11.0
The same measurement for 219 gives 12.5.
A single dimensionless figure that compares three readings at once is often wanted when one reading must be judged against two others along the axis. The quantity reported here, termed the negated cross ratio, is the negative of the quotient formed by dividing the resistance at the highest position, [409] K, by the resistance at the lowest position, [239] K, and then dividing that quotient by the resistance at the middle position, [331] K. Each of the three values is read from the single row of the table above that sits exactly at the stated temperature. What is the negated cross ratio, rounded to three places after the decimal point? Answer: -0.117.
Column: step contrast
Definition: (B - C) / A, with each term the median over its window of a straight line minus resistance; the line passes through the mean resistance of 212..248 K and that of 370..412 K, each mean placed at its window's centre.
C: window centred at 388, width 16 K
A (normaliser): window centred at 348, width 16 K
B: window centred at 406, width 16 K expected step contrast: -31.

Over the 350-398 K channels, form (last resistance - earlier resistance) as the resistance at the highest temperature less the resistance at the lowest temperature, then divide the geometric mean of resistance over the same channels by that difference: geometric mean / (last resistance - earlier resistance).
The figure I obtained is -11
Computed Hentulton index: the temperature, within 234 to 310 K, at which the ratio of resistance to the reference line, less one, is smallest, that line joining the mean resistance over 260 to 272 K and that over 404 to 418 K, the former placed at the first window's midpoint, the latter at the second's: 237 K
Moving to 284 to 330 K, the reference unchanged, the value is 329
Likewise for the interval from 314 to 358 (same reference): 331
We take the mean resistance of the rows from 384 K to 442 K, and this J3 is 12.3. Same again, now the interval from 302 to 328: 12.2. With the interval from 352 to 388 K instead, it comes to 15.3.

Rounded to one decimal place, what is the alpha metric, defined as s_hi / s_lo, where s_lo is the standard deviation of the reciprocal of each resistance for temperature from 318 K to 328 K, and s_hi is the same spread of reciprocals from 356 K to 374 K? 0.1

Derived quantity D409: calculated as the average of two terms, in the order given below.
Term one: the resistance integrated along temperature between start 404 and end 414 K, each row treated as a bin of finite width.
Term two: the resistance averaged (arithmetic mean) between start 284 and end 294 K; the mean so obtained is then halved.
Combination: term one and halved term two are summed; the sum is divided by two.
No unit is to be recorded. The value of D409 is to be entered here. 60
